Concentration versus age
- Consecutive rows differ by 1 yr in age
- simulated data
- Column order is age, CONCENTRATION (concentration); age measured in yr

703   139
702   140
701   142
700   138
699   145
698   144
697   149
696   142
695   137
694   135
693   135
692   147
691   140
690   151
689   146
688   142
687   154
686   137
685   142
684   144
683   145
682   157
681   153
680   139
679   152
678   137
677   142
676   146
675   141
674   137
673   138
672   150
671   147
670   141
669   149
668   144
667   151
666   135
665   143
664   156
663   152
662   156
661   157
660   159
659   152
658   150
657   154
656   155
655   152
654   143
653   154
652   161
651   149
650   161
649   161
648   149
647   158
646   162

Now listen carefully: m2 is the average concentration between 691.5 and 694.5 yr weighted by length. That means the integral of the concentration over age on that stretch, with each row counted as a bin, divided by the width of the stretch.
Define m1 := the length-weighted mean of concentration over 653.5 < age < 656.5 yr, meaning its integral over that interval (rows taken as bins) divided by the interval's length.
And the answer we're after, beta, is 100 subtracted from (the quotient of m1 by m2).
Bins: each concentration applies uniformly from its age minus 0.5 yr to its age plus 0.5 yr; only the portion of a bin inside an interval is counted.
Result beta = -98.9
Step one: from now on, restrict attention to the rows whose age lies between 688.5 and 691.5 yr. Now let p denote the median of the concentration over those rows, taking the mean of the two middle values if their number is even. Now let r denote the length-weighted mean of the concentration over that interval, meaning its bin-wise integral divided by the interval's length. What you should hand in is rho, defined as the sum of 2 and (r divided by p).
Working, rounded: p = 146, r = 146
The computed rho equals 3.00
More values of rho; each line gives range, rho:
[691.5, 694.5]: 3.03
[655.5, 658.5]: 2.99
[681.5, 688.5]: 3.01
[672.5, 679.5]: 3.01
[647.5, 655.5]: 3.00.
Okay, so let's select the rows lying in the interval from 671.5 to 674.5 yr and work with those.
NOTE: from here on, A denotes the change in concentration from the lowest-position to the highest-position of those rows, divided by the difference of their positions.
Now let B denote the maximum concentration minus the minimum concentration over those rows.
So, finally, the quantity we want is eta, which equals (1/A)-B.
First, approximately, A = -6.5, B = 13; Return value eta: -13.2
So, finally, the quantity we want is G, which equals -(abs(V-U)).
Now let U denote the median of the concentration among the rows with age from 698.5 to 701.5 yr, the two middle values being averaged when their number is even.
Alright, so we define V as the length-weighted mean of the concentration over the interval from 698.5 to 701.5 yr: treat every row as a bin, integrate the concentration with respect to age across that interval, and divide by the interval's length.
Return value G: -0.3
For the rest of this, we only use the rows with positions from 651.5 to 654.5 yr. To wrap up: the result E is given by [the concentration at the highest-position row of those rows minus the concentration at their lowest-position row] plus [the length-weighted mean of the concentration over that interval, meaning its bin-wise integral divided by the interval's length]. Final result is 135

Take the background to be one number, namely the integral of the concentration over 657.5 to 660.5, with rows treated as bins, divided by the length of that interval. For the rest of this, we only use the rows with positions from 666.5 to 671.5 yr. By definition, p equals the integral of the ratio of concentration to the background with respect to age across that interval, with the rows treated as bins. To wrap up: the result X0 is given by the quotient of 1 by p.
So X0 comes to 0.210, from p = 4.76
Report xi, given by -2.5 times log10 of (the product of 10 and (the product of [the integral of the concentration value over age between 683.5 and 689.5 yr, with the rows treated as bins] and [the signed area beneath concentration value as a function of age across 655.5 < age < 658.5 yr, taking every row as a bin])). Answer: -16.5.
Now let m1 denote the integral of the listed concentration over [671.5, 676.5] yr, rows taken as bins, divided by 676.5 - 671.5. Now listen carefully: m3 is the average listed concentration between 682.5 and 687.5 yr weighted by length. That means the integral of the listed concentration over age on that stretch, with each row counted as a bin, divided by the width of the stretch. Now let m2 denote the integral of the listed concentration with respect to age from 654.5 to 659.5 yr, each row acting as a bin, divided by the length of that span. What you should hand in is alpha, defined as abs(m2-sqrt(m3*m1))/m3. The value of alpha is 0.06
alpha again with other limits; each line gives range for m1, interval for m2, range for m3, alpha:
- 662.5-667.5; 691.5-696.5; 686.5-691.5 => 0.05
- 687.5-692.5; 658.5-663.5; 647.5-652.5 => 0.03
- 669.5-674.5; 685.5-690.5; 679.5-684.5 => 0.01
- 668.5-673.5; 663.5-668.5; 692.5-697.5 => 0.03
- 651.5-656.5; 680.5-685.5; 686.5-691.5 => 0.01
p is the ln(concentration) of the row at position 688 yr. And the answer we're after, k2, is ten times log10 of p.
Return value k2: 6.95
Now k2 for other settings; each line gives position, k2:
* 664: 7.03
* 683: 6.97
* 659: 7.01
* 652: 7.06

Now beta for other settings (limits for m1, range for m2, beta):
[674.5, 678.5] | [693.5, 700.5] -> -99.0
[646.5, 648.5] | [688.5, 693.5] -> -98.9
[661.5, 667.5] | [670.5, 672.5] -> -99.0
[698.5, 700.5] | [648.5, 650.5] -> -99.1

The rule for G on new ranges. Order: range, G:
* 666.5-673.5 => -1.3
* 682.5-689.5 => -0.3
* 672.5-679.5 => -0.9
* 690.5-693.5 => -0.7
